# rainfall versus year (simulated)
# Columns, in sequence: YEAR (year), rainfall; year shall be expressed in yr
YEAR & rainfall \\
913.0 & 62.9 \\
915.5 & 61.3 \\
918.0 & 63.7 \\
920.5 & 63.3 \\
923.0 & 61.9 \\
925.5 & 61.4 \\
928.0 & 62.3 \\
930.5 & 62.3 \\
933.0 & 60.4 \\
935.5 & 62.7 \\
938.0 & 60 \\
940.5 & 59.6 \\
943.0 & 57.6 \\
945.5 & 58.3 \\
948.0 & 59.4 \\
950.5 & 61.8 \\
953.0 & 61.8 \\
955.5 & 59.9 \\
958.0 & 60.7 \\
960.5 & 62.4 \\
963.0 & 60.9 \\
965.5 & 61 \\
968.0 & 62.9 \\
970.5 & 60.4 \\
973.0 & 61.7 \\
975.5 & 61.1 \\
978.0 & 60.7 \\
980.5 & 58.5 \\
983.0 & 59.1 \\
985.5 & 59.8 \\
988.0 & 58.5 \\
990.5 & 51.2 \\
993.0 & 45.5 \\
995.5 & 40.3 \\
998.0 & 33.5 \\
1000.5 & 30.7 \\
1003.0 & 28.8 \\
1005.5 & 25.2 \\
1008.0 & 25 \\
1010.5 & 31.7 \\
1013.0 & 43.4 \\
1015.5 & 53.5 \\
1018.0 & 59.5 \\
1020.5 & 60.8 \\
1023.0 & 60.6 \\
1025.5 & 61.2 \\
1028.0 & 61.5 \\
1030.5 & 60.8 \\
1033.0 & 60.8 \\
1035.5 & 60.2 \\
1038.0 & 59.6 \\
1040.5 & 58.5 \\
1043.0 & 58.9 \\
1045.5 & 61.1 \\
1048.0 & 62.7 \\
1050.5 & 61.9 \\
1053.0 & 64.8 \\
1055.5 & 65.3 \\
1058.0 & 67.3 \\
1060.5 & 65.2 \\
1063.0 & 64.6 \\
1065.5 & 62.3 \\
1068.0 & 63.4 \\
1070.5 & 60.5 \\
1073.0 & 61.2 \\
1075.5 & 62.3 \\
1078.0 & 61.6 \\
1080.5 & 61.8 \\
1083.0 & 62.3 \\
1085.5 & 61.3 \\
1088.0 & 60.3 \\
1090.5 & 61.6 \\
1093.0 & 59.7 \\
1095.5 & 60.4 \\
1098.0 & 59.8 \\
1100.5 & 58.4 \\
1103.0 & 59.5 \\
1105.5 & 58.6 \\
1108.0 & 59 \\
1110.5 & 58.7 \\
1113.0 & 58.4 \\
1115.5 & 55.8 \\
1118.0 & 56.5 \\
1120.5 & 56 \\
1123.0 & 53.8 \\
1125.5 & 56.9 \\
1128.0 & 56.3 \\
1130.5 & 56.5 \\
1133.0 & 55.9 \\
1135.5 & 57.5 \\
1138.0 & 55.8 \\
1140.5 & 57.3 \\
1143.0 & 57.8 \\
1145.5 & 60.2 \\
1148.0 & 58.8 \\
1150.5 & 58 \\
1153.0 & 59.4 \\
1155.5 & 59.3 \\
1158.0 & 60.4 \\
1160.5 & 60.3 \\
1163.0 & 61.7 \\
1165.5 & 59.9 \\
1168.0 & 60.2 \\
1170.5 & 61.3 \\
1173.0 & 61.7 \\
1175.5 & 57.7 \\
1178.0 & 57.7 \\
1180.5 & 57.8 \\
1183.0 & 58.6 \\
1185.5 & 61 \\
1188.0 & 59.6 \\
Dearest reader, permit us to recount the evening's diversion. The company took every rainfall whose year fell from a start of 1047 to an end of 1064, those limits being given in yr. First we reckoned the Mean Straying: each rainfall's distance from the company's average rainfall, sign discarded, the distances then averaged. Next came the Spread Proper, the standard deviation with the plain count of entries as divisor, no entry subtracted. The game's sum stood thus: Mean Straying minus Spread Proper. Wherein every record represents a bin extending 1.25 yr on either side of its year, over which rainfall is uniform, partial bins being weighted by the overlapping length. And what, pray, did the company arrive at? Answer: -0.37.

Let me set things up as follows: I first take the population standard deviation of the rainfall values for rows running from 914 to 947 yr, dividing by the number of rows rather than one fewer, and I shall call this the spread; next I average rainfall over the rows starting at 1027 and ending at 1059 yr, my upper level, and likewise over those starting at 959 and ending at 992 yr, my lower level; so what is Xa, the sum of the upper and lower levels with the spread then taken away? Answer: 120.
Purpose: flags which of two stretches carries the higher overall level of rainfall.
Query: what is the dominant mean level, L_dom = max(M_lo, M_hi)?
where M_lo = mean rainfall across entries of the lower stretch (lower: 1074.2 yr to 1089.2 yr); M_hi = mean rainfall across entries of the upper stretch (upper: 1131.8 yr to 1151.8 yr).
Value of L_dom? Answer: 61.6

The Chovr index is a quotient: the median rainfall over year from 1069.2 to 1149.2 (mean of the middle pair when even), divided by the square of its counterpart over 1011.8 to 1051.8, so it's 0.0159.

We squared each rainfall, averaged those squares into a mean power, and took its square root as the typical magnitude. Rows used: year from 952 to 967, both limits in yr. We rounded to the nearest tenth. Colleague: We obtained 61.1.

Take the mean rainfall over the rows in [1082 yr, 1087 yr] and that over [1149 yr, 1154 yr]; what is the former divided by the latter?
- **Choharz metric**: 1.05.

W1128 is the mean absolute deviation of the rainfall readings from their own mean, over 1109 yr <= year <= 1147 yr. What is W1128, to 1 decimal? 1.1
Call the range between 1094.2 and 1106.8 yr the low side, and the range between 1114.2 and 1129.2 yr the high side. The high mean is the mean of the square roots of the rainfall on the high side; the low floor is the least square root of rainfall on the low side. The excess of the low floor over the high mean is 0.2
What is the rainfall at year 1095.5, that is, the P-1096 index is 60.4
